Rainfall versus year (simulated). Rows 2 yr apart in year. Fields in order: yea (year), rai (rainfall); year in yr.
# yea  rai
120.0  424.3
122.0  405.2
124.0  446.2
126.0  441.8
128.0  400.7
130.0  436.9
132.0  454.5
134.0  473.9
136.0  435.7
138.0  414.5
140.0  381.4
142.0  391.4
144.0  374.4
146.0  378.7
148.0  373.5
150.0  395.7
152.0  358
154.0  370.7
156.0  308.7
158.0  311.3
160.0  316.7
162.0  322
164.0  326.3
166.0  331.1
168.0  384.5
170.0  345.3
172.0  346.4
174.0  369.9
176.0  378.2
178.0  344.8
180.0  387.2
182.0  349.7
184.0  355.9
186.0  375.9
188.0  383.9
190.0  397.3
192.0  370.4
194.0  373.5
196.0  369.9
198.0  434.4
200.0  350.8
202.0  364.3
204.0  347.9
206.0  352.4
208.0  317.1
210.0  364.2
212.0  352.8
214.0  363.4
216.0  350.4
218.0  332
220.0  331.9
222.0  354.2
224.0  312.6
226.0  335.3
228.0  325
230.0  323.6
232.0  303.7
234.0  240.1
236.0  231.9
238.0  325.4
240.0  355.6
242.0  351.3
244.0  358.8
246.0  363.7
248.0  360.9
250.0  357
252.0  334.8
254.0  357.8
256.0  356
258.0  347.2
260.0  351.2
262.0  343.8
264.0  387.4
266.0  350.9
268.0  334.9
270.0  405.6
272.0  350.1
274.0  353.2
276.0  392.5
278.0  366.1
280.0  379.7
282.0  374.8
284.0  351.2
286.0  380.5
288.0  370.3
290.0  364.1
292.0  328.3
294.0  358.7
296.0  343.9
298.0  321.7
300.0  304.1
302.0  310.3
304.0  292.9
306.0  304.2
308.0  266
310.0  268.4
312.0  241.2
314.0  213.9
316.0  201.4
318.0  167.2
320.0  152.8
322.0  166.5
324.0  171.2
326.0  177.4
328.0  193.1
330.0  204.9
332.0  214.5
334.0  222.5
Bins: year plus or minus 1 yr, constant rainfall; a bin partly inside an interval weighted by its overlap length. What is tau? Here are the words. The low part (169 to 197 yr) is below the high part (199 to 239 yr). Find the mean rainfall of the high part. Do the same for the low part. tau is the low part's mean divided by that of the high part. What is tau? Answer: 1.12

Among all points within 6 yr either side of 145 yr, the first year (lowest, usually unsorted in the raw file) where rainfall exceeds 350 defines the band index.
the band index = 140.0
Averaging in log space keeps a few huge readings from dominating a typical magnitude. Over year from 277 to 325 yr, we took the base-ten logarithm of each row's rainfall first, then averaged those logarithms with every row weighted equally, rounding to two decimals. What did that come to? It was 2.45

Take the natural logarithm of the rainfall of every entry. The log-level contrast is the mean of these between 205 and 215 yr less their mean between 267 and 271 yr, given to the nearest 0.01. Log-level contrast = -0.05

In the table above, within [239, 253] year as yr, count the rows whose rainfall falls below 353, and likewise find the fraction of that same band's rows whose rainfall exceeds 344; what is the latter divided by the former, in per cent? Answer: 43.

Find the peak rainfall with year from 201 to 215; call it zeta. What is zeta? 364.3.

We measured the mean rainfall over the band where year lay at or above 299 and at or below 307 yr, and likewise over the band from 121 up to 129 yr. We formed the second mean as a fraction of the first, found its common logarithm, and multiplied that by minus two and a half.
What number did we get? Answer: -0.4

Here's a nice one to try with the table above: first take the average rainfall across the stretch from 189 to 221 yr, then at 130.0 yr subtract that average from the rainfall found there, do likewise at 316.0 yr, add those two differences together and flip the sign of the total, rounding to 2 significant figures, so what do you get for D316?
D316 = 83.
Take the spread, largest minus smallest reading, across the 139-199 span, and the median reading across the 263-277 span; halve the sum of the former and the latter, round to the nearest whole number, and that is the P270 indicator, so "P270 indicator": 239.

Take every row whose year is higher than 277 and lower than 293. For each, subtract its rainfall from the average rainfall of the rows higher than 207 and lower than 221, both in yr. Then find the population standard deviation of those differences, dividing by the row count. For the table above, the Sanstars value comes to 16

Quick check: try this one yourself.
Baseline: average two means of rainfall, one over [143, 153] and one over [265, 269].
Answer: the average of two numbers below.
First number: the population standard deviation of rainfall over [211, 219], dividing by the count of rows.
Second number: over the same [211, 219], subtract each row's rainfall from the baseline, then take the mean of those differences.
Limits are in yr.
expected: 11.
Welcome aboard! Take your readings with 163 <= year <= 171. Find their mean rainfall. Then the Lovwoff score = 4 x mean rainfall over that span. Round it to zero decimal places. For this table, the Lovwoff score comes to 1387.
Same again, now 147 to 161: 1391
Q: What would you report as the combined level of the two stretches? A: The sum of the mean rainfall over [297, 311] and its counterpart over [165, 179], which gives 653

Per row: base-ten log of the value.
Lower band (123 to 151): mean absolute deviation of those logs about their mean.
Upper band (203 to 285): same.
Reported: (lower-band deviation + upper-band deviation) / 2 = 0.030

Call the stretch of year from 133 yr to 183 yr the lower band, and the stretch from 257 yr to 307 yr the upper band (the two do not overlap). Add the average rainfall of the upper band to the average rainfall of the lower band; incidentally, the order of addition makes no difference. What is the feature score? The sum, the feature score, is 718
